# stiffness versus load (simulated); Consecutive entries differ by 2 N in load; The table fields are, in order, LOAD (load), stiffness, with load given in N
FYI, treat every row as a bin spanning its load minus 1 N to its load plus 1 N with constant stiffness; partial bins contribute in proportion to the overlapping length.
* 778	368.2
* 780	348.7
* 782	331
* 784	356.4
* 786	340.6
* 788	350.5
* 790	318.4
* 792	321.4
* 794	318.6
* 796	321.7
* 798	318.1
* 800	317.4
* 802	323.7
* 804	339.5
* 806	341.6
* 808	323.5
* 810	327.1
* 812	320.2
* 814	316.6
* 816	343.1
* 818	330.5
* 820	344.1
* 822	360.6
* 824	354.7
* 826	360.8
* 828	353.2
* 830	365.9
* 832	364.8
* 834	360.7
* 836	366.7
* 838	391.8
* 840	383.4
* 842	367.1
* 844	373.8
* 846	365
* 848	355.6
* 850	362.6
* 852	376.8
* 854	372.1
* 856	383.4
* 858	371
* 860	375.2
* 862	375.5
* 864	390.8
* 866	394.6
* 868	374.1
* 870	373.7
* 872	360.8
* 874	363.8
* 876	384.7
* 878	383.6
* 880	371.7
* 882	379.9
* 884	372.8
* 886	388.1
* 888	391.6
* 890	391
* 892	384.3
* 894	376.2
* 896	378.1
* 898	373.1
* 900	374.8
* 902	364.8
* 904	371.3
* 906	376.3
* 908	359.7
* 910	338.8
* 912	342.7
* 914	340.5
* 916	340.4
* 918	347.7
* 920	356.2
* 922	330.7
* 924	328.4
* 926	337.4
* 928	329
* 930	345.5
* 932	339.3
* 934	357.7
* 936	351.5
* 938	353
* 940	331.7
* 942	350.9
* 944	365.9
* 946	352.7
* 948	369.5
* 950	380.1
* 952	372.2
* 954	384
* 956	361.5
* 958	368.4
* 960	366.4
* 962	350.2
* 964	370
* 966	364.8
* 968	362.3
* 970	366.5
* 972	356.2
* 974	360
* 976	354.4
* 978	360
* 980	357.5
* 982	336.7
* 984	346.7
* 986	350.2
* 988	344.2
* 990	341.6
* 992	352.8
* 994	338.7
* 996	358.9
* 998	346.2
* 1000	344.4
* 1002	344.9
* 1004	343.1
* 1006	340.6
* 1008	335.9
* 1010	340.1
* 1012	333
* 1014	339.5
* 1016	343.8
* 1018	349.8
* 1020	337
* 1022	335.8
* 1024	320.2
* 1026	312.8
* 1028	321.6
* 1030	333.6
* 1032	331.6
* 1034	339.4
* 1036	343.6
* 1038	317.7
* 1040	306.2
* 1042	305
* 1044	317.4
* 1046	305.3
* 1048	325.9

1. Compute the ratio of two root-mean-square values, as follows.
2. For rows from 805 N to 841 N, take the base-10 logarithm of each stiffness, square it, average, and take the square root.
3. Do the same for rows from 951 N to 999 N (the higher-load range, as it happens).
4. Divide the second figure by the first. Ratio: 1.00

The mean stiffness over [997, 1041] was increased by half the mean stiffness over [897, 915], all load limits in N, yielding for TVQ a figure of 515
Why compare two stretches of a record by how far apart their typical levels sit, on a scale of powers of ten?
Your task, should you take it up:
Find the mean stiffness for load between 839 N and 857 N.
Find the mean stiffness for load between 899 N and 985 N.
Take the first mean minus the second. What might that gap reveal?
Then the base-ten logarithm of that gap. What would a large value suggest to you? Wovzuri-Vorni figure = 1.20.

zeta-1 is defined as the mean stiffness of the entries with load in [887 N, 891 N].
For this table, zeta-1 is 391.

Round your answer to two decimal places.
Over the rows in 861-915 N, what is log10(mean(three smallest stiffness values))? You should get 2.53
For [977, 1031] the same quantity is 2.50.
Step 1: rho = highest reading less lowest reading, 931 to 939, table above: 18.4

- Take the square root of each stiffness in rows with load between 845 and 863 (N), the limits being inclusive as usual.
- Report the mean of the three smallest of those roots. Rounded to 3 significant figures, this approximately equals 19.0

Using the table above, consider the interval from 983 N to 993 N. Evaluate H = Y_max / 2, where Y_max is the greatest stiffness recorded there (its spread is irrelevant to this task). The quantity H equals 176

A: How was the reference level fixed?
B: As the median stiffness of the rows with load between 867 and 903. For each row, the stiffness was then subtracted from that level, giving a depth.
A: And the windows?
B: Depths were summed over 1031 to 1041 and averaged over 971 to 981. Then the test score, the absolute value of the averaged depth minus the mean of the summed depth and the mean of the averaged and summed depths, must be 166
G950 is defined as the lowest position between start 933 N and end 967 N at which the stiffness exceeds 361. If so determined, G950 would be 944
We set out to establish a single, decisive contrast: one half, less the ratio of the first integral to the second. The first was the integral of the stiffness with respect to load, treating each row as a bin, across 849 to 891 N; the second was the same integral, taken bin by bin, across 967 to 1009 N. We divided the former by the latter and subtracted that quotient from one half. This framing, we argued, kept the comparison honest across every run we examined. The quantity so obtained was -0.58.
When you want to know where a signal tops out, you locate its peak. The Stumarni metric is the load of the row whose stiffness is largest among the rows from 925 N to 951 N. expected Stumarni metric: 950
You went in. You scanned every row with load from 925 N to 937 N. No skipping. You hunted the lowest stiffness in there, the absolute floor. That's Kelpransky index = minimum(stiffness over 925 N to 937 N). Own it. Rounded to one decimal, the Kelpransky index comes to 329.0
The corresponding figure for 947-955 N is 369.5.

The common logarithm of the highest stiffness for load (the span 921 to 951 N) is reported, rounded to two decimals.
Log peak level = 2.58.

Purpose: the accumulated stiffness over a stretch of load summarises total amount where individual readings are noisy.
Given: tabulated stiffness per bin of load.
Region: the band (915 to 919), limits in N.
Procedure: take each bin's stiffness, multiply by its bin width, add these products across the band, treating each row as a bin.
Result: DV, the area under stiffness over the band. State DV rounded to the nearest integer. 1376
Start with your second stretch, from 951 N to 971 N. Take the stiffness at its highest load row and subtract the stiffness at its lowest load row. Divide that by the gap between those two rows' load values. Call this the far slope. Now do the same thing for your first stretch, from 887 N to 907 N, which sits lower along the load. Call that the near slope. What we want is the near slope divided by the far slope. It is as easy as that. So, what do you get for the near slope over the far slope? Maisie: 3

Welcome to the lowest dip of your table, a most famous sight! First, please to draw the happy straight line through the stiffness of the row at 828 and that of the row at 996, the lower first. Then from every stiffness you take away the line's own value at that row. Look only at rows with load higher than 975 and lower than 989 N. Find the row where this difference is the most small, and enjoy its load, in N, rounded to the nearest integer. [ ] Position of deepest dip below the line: 982 N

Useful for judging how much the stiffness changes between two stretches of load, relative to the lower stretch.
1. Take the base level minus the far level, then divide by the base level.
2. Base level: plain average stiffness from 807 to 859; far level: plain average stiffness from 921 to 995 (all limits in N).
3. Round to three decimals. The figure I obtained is 0.011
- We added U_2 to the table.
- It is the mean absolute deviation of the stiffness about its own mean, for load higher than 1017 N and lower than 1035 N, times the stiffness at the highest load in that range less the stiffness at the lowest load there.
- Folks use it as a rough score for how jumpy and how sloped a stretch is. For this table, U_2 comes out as -91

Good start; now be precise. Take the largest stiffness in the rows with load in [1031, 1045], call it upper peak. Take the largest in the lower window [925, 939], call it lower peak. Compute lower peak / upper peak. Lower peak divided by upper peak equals 1.041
